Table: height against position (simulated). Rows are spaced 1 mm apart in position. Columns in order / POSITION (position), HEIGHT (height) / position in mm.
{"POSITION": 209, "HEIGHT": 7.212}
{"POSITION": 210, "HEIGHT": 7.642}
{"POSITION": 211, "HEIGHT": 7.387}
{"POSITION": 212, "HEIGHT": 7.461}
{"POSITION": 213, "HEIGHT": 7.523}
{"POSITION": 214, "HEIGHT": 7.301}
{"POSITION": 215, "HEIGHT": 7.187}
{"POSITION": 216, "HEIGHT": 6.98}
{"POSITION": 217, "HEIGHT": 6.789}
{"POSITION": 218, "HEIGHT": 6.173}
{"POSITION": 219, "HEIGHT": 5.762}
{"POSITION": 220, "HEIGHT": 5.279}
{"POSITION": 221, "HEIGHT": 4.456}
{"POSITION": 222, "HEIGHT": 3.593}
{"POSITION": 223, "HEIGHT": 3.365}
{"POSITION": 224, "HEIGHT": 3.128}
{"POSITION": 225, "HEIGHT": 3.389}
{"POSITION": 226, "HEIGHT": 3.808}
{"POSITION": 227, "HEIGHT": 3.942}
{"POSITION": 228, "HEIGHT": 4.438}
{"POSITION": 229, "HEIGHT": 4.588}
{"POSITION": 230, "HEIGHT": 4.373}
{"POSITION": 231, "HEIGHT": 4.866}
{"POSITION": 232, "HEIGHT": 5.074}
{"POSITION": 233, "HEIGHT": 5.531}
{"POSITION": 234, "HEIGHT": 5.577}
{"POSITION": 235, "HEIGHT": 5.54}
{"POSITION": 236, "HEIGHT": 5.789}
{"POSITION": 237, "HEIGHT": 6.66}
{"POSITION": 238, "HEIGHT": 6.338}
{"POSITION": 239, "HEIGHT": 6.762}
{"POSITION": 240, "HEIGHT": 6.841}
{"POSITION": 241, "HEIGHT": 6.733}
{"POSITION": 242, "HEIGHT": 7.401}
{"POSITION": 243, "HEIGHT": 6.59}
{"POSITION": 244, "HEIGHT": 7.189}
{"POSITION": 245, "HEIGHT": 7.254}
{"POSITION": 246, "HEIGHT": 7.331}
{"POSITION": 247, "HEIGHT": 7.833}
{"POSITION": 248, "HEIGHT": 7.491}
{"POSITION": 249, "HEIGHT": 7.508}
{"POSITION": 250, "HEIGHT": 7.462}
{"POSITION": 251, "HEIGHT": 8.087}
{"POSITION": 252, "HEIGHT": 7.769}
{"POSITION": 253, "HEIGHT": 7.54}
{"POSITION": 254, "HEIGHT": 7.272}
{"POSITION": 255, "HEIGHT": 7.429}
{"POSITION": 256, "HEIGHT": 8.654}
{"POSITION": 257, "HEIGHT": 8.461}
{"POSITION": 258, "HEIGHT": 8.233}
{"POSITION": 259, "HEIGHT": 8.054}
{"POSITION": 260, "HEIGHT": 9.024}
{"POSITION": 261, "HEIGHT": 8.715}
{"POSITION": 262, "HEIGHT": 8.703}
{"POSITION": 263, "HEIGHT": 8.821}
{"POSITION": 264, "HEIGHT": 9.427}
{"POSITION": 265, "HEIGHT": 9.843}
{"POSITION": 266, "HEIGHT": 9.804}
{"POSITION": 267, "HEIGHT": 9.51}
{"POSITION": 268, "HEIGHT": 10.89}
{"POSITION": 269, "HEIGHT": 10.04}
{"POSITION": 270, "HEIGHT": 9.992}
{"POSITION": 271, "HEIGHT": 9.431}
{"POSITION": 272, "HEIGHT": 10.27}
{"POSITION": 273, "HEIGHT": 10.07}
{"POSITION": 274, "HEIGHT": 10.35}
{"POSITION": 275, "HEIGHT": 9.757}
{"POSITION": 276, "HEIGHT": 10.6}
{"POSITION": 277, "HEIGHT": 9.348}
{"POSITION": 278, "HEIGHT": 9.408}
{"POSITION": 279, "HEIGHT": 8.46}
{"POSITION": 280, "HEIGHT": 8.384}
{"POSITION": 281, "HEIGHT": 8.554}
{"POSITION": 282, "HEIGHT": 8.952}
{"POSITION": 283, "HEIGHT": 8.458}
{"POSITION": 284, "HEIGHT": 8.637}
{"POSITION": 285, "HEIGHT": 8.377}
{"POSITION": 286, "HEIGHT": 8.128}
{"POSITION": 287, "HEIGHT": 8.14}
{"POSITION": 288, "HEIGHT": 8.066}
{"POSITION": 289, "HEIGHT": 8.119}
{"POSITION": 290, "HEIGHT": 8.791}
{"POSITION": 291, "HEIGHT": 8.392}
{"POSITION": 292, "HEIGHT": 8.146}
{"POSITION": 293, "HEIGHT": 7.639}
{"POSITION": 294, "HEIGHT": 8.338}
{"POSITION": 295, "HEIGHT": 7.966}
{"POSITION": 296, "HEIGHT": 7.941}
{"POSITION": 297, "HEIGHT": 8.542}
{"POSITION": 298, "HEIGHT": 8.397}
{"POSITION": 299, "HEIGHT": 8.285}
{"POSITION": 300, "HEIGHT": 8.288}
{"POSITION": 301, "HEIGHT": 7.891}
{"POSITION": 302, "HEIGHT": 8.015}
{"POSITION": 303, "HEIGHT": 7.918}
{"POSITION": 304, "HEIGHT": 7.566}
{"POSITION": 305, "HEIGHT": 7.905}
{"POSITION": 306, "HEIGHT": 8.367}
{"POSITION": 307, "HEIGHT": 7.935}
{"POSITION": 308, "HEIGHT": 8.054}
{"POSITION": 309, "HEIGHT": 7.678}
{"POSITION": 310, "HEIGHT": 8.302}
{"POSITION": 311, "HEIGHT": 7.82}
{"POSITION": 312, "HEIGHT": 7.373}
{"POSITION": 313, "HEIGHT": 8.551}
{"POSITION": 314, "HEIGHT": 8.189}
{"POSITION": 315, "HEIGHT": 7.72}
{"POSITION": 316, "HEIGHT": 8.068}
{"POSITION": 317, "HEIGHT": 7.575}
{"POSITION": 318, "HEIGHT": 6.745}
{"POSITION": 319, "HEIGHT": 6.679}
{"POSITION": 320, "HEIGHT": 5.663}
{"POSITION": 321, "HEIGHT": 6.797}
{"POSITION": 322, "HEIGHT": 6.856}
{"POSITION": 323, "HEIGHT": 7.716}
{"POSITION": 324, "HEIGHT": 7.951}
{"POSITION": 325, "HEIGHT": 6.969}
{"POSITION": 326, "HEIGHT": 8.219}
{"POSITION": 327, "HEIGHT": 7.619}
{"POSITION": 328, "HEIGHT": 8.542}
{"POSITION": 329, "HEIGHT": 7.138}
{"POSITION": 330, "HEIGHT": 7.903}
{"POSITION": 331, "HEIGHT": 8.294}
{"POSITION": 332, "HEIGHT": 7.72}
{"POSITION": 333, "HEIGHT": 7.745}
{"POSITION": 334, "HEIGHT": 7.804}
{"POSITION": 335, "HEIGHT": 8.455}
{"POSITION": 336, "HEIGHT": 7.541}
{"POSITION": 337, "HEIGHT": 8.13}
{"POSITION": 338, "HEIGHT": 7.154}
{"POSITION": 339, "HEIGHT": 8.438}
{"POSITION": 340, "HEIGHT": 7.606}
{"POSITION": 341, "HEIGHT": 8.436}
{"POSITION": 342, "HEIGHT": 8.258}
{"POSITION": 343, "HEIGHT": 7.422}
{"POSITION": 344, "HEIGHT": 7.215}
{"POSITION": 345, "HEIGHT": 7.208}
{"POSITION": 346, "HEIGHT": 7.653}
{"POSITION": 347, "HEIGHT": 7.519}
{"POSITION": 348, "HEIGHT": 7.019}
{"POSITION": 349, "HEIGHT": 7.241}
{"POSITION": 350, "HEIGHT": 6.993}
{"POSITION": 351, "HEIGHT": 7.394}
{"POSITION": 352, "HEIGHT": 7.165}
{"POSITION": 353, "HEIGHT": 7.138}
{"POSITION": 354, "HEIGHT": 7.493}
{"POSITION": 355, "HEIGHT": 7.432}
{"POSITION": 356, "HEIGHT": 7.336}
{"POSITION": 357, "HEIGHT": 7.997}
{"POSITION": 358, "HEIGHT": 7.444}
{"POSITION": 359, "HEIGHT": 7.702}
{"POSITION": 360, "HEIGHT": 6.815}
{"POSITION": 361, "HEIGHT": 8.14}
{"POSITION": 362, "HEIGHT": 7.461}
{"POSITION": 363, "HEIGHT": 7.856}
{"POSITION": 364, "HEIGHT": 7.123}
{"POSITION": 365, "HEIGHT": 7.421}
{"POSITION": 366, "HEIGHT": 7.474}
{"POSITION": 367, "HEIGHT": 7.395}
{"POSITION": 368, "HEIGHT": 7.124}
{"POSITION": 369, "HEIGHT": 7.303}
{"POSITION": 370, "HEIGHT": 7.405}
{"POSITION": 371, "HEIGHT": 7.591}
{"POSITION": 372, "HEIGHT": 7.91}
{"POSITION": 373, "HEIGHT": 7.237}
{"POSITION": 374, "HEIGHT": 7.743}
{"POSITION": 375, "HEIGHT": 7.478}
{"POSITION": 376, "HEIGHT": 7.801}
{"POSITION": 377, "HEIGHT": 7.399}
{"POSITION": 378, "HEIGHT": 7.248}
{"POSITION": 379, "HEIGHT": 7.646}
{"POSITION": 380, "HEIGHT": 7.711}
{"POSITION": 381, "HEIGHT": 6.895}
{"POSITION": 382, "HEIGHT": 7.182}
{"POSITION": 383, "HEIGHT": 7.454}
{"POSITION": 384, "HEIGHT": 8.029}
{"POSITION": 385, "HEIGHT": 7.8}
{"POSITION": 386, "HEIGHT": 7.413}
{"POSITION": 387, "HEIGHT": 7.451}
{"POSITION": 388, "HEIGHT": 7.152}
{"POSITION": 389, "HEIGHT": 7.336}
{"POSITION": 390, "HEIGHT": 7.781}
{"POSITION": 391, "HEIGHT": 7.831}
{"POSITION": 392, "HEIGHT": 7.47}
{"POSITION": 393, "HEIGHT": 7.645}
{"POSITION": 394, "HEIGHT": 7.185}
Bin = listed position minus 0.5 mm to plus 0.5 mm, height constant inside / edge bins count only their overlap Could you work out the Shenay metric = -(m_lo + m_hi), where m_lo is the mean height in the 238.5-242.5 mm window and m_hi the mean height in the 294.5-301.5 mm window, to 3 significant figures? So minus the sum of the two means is -15.1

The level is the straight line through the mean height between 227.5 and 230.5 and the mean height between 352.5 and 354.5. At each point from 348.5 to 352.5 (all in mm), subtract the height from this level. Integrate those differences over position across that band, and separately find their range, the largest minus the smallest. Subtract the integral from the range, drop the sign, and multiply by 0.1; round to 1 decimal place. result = 0.0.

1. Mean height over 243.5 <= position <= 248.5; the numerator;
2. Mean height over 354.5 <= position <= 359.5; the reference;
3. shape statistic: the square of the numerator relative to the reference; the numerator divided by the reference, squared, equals 1.0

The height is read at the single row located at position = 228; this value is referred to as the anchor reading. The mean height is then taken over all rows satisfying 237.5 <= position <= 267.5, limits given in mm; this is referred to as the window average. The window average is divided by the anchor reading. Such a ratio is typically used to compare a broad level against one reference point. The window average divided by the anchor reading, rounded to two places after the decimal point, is 1.79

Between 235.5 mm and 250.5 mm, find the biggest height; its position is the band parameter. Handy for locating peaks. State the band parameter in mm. 247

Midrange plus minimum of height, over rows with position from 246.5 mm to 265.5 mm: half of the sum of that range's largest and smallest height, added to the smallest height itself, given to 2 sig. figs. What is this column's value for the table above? 16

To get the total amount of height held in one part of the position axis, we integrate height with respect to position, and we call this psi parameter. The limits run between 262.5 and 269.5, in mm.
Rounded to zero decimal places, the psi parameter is 68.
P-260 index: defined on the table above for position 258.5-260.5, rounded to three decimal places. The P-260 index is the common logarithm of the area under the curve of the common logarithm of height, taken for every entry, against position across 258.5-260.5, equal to 0.270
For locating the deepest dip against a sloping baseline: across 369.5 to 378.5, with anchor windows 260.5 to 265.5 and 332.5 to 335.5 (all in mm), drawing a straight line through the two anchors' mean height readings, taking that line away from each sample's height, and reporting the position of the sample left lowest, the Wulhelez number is 373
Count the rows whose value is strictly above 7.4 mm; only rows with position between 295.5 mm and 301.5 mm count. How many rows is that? 6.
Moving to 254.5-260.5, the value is 6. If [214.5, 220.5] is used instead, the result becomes 0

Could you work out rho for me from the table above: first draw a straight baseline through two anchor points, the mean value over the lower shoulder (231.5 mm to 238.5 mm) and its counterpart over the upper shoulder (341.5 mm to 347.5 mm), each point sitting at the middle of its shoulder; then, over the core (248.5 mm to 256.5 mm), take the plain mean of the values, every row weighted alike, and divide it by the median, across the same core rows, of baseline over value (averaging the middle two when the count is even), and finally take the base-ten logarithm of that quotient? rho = 0.98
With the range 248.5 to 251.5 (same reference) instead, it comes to 0.98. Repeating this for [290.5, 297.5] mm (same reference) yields 1.00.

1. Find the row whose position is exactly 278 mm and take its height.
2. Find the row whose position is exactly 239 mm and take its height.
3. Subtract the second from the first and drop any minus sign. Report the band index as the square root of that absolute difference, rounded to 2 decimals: 1.63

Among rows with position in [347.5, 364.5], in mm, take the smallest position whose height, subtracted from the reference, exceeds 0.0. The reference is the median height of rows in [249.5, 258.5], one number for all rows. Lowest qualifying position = 348 mm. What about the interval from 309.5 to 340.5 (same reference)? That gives 312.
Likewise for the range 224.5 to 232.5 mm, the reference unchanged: 225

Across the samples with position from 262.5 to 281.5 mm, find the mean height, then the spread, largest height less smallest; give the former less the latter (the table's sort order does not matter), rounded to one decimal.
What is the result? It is 7.1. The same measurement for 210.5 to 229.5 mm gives 1.0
